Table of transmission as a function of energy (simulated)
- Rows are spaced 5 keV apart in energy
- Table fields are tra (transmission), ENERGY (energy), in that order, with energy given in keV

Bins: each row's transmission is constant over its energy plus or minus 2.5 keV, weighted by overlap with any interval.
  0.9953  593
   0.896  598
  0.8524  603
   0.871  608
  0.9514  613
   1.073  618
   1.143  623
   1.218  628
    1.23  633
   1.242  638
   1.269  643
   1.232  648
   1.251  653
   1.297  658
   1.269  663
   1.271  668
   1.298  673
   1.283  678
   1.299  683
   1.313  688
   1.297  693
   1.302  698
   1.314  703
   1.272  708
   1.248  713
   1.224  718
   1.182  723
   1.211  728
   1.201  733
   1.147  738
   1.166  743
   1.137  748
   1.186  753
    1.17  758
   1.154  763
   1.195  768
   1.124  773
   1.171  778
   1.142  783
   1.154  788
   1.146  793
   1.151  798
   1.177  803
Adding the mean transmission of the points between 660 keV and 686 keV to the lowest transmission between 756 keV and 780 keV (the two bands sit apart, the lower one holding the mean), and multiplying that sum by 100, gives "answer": 241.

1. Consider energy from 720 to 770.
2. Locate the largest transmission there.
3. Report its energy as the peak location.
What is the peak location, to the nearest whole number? 728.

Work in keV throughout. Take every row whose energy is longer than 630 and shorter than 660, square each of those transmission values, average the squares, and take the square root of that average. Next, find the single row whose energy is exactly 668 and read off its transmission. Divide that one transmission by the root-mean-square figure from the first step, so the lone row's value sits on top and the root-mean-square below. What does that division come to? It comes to 1.01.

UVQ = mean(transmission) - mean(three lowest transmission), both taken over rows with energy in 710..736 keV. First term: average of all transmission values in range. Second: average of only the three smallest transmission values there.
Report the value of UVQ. 0.015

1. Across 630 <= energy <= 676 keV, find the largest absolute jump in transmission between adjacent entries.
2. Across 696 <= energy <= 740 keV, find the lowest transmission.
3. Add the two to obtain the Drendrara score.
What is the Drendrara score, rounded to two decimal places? 1.19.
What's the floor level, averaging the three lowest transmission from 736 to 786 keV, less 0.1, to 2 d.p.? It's 1.03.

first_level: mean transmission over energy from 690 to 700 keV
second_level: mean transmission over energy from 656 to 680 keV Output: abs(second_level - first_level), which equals 0.02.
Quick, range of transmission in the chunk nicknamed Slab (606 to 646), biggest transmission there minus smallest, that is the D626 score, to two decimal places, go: 0.40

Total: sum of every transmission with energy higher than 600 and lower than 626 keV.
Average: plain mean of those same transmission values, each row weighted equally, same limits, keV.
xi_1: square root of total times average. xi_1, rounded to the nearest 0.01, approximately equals 2.19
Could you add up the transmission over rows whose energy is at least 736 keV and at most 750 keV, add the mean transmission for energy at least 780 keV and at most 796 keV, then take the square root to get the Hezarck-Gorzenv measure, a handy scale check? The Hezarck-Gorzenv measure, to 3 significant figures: 2.14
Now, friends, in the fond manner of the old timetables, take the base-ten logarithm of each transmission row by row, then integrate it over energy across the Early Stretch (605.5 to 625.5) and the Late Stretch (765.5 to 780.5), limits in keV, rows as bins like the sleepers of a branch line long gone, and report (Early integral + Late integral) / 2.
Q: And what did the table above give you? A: 0.51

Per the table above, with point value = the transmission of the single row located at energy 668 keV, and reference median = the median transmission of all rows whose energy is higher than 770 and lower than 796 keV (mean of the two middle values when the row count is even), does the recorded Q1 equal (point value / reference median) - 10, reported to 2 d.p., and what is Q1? -8.89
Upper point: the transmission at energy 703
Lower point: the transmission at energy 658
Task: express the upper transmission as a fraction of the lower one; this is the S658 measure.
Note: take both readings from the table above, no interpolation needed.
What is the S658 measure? 1.01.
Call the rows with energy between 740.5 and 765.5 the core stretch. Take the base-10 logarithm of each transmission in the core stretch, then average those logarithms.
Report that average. 0.065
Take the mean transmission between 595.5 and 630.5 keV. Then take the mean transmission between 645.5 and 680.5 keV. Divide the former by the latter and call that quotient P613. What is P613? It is 0.79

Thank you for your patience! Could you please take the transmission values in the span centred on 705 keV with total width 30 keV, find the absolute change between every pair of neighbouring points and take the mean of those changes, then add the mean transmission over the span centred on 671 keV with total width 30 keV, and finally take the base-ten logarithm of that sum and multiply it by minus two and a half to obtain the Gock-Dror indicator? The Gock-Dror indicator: -0.291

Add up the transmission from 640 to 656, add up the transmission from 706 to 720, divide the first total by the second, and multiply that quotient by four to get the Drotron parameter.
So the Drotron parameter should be 4.01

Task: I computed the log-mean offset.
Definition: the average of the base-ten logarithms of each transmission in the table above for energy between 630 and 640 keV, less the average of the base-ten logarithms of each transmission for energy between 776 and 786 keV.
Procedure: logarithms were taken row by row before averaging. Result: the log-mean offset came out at 0.029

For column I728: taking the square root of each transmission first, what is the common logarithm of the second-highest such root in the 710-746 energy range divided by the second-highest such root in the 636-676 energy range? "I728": -0.013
